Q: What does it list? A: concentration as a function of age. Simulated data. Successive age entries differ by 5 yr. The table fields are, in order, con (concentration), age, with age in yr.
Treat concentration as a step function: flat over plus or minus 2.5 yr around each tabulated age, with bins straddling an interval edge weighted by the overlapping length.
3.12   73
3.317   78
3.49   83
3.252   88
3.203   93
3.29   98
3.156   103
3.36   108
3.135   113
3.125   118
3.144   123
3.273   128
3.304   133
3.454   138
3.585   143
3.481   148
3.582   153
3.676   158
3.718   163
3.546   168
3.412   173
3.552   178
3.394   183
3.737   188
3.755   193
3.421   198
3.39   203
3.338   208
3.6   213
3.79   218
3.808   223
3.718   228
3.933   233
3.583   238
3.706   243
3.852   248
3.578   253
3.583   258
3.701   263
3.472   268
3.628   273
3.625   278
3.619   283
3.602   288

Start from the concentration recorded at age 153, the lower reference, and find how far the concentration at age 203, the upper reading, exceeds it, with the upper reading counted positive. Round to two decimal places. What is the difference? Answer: -0.19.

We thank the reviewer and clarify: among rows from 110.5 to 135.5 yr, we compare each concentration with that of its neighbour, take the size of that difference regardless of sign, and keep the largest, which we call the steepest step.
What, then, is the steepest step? 0.13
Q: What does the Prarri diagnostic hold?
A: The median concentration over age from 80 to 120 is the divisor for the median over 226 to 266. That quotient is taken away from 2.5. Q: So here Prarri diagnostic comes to 1.353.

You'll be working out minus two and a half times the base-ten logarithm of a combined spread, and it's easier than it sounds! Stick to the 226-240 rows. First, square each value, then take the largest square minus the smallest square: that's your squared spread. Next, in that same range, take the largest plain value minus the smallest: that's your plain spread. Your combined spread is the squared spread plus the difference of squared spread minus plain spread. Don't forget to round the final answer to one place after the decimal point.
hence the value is -1.7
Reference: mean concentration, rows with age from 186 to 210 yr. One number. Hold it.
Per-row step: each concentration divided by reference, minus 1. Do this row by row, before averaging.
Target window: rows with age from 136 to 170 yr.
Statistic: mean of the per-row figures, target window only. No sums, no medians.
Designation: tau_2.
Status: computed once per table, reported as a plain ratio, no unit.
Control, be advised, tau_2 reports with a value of 0.01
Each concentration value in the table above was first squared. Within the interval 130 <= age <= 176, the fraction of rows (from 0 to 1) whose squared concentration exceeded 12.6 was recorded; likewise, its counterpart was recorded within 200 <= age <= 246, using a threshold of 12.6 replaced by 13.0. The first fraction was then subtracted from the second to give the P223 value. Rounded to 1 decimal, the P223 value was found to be 0.1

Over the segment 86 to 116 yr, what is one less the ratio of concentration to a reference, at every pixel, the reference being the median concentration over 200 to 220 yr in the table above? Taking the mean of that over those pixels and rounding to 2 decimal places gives 0.08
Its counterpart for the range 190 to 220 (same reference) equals -0.02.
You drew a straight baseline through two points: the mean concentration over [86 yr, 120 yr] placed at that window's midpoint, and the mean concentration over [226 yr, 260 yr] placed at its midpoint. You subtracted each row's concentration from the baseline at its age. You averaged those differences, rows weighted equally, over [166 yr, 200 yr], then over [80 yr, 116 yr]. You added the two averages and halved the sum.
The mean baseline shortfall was -0.06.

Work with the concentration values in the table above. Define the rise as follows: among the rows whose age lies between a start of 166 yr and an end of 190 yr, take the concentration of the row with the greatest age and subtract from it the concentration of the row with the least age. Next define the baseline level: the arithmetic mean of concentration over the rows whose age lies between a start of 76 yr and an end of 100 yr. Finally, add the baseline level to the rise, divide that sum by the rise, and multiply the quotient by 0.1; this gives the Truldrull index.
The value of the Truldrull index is 2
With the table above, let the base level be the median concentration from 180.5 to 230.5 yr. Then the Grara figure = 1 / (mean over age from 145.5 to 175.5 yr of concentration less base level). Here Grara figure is -11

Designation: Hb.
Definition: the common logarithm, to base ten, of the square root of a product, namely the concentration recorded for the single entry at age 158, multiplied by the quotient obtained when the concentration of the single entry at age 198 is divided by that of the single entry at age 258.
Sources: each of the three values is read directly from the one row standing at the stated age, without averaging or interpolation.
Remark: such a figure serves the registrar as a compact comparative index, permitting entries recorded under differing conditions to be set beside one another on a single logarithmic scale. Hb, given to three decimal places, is 0.273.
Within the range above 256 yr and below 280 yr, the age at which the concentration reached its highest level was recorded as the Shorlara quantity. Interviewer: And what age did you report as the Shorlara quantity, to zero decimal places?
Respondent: 263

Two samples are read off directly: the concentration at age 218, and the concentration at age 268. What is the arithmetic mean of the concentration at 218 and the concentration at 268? 3.63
